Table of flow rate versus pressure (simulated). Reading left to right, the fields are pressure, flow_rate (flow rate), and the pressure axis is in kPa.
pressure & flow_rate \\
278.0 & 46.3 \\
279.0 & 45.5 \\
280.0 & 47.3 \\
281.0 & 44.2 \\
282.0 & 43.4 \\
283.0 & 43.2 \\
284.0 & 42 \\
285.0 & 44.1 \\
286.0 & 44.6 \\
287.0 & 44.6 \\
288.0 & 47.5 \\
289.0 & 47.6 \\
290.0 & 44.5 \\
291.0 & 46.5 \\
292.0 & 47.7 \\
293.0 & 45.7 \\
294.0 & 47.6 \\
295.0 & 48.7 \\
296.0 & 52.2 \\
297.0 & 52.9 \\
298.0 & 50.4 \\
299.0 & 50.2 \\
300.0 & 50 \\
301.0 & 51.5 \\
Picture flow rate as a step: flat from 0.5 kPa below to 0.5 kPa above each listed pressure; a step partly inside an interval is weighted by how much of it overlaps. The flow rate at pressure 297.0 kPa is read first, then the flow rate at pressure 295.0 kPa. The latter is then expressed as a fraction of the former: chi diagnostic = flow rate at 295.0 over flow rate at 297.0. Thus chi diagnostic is 0.92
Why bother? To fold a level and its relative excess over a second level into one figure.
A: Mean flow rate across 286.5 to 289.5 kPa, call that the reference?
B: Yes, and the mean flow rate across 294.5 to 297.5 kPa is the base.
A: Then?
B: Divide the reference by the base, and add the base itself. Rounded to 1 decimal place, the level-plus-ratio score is 52.2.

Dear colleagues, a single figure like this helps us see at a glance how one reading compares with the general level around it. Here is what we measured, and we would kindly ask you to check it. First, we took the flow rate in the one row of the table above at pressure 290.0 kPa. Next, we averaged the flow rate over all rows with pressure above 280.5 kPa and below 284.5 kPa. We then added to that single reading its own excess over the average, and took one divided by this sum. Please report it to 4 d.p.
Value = 0.0218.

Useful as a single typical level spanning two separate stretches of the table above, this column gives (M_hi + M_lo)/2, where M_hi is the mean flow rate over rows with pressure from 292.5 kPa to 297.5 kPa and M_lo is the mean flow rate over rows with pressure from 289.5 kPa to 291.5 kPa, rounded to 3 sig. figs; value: 47.5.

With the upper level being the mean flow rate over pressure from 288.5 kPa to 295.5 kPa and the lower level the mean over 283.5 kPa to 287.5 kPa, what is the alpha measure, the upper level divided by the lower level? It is 1.07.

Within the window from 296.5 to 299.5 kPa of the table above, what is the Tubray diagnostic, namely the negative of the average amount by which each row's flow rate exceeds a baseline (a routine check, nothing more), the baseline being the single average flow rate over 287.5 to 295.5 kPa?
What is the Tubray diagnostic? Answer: -4.2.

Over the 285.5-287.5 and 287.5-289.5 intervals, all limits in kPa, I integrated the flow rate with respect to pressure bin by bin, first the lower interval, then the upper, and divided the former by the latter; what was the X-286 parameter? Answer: 0.938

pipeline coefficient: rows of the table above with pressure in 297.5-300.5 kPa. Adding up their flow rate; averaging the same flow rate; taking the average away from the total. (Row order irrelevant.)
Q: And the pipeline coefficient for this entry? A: 100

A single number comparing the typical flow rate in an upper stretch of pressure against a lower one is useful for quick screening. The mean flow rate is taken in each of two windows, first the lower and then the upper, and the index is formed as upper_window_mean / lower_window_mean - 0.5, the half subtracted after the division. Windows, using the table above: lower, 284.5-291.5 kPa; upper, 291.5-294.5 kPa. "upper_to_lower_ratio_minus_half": 0.530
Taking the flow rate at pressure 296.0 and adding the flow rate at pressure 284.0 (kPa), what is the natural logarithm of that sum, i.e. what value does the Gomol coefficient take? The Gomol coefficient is 4.545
